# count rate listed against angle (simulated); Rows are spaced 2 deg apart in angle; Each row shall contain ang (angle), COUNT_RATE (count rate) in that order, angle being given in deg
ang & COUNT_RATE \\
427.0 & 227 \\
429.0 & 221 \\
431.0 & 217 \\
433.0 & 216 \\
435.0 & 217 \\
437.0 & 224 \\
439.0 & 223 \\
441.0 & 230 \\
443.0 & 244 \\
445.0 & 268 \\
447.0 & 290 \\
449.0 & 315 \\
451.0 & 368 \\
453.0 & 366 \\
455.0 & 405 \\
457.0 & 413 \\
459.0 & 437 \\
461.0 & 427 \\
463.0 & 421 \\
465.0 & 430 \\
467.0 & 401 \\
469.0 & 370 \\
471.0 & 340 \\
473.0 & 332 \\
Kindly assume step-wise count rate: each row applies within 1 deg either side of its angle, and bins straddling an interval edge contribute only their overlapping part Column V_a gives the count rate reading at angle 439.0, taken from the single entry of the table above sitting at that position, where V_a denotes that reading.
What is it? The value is 223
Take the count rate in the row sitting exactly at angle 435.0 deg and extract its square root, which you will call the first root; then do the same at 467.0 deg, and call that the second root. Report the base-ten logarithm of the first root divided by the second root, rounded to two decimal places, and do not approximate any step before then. -0.13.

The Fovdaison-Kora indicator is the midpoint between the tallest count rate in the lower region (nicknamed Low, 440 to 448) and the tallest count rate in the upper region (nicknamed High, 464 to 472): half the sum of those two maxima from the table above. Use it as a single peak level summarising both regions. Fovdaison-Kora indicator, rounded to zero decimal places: 360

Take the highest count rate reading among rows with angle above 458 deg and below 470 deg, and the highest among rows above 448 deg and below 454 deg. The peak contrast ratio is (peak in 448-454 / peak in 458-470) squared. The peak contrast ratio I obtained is 0.7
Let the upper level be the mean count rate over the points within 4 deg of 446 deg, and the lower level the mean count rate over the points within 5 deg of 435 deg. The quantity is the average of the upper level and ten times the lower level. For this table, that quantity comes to 1237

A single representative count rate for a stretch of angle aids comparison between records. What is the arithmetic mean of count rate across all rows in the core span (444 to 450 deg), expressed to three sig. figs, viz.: 291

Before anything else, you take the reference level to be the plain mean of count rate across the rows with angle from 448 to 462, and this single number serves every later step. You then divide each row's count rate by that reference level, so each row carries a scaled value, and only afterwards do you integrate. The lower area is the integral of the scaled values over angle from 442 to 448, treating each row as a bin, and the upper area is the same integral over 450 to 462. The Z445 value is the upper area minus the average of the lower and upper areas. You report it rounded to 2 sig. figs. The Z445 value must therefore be 4.1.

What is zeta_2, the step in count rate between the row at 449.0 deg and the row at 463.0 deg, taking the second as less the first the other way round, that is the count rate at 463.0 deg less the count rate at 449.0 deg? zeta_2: 106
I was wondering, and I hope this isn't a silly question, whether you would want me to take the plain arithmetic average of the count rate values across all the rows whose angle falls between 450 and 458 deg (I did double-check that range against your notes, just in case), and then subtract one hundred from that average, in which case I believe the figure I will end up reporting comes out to 288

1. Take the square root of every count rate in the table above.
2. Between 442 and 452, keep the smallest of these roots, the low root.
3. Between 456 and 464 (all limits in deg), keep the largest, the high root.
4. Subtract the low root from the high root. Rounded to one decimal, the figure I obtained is 5.3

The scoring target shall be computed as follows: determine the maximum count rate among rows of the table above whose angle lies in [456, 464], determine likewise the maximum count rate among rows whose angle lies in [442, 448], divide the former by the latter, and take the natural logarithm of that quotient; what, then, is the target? 0.41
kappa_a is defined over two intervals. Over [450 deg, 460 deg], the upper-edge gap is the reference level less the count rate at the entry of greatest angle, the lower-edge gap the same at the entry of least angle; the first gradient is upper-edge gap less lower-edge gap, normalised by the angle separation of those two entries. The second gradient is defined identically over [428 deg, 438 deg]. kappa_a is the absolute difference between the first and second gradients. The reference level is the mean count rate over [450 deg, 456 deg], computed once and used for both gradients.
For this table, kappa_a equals 8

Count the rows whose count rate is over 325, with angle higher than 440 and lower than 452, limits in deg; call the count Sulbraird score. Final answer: 1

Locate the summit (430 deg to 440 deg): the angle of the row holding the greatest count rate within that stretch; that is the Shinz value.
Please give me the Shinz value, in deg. 437.0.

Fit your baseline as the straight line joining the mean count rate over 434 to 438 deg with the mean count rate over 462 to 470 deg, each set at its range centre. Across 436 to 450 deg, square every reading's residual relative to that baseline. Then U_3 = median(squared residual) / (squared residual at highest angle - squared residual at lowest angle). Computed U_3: 1.0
